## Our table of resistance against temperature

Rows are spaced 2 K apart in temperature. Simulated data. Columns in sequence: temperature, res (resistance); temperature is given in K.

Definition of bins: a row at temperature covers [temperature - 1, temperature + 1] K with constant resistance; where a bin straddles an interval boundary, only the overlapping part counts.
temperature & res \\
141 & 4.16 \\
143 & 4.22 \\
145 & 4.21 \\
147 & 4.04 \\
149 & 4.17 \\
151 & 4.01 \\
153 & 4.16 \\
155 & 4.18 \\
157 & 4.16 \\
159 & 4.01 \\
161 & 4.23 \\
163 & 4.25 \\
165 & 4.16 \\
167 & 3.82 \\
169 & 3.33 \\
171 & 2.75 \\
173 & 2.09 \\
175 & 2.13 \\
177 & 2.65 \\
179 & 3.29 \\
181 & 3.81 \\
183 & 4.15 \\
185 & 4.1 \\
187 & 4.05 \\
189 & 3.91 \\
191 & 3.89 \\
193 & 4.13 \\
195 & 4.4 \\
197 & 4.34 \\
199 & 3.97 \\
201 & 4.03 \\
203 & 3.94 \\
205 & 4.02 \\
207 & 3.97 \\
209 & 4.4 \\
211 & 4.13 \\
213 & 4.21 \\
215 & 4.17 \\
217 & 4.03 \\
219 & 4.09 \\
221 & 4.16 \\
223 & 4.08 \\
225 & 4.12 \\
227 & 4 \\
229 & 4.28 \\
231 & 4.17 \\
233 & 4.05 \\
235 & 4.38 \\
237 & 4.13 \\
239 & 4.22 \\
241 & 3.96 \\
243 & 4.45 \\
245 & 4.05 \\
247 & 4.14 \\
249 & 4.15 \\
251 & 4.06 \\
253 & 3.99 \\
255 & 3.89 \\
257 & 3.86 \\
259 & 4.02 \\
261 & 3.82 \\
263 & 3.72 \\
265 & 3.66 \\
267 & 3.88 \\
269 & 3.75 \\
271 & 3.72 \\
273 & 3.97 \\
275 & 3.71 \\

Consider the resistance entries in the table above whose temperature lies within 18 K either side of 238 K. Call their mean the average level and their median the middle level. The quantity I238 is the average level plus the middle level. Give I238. 8.3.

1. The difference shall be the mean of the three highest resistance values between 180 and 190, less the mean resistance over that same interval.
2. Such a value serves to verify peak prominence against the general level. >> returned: 0.10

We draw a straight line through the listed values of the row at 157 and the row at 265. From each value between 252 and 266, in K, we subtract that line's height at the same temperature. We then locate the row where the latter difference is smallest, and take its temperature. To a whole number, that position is 265 K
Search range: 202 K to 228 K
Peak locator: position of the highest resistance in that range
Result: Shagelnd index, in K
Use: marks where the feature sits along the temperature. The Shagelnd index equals 209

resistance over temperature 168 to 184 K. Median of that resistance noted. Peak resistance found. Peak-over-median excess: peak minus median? 1.13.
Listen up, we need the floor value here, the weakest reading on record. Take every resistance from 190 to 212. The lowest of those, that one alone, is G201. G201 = 3.89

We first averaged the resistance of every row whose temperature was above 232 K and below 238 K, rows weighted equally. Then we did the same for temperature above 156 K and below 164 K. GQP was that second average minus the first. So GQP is -0.02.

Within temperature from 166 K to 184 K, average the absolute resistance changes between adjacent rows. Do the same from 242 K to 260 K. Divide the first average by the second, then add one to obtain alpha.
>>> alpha 5.0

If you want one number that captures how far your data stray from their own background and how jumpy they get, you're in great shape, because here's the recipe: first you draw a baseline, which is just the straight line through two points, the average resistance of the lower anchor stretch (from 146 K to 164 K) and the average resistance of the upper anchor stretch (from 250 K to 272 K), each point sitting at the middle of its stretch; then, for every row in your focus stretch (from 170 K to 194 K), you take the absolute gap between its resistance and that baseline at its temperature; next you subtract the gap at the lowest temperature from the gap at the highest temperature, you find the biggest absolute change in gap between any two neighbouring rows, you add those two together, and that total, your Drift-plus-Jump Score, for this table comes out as -0.59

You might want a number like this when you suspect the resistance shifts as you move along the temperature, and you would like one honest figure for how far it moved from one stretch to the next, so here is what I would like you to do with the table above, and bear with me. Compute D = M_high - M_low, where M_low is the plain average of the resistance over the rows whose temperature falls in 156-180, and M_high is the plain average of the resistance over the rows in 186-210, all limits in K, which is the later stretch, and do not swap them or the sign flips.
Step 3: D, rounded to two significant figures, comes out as 0.68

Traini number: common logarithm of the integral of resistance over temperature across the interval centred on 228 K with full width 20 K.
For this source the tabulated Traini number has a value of 1.92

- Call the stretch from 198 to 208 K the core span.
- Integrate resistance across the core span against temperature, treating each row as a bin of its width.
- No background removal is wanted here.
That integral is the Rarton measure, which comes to 39.9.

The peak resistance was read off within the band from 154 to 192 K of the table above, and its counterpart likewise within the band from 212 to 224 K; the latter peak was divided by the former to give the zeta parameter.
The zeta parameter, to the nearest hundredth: 0.99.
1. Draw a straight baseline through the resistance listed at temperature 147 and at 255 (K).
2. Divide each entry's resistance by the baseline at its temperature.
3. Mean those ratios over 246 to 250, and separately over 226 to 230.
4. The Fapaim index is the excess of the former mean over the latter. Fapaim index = 0.01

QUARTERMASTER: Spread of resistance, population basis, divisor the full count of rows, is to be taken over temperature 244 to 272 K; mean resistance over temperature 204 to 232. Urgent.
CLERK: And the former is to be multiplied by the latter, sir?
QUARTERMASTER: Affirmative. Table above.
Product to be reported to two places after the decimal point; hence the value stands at 0.65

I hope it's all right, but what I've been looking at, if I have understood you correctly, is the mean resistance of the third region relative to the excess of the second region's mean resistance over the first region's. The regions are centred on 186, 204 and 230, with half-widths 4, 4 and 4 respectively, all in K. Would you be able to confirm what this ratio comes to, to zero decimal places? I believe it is -66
